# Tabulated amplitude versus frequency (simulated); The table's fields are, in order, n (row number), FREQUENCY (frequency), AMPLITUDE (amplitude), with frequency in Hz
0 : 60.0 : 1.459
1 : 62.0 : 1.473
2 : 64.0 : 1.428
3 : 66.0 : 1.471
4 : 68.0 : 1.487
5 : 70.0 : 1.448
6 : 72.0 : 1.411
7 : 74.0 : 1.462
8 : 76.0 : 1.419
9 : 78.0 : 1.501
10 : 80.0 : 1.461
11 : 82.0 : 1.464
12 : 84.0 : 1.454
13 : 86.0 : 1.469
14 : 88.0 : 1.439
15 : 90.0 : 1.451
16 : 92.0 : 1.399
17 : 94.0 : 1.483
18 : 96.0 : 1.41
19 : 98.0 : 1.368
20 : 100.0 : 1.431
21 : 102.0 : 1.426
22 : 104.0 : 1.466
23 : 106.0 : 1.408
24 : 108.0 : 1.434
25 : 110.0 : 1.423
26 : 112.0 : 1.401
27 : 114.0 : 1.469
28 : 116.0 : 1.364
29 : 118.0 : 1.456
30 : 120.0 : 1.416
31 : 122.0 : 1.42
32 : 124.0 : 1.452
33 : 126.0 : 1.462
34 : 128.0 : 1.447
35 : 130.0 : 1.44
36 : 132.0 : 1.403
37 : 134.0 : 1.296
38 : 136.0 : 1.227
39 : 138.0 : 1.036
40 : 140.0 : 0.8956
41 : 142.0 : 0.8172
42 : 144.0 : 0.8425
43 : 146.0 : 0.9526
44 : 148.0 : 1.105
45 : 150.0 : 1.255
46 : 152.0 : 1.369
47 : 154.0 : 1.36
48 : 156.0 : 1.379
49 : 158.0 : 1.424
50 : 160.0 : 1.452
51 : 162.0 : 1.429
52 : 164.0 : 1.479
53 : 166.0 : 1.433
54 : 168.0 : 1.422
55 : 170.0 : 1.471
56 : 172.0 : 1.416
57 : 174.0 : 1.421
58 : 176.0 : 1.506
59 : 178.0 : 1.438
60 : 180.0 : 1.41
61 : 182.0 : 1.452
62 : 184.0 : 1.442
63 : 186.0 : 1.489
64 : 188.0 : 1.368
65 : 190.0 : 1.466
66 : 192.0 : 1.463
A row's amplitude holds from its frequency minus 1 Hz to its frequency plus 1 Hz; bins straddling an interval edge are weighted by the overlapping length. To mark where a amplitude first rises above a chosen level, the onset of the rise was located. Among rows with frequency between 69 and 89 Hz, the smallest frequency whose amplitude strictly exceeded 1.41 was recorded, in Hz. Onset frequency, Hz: 70.0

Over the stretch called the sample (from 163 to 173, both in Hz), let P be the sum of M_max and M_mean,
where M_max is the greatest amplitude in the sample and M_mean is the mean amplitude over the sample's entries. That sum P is 2.92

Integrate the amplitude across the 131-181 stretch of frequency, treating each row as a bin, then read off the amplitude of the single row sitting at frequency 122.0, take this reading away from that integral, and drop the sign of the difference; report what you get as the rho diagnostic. 63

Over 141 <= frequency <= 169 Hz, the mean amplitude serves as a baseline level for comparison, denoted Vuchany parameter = 1.27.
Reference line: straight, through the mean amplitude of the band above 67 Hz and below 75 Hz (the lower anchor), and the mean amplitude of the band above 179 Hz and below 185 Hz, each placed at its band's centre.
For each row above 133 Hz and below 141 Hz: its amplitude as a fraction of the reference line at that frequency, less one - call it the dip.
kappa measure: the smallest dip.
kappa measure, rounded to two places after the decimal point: -0.38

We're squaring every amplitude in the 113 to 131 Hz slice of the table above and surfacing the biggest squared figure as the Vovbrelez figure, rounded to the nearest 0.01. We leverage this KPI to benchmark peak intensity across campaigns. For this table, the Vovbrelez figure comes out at 2.16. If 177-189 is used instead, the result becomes 2.22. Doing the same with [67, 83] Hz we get 2.25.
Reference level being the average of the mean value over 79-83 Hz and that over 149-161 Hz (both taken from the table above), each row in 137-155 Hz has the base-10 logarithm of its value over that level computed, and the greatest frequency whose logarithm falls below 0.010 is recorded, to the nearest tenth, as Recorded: 154.0 Hz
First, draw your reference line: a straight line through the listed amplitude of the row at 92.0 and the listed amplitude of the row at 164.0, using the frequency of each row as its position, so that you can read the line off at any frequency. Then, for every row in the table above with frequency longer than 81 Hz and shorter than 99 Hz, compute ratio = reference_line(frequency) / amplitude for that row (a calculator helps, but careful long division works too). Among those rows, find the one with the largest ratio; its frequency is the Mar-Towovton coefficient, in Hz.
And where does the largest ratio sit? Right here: 98.0 Hz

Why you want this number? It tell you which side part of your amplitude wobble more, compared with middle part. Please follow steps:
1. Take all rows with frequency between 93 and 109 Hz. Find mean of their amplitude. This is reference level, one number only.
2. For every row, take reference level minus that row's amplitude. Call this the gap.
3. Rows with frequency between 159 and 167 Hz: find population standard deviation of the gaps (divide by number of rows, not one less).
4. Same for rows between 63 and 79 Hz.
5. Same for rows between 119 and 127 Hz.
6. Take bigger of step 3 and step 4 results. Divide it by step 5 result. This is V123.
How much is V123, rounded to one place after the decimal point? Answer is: 1.5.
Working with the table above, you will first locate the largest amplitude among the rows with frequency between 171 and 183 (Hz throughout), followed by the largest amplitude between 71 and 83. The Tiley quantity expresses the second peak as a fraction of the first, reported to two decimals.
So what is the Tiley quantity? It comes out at 1.00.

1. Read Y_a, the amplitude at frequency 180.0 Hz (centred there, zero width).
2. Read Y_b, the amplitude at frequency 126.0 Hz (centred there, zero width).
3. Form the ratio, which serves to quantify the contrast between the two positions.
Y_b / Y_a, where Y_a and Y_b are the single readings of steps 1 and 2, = 1.0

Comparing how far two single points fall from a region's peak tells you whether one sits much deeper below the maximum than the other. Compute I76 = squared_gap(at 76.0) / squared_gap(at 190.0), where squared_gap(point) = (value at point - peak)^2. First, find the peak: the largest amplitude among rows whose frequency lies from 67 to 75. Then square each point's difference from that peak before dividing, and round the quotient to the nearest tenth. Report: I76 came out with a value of 10.5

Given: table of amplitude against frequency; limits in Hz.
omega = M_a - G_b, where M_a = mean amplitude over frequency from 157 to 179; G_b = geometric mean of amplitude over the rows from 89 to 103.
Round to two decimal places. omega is 0.02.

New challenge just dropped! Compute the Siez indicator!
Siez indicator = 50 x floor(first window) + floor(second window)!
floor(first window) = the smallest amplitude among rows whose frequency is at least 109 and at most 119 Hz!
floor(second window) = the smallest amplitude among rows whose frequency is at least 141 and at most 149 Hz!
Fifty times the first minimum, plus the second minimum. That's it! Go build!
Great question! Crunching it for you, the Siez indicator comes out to 69.0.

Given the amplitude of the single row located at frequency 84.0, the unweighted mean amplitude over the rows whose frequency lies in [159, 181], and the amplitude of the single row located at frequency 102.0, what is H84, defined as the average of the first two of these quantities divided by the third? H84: 1.02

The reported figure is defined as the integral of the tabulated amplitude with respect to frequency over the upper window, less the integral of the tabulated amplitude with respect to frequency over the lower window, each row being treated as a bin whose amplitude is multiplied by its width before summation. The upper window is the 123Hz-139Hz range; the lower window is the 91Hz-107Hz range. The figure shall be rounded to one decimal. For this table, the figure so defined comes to -1.3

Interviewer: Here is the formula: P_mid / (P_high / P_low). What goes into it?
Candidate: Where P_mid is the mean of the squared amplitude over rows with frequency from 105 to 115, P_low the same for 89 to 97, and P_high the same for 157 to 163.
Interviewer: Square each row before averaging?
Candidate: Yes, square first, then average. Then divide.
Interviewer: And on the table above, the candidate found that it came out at 2.04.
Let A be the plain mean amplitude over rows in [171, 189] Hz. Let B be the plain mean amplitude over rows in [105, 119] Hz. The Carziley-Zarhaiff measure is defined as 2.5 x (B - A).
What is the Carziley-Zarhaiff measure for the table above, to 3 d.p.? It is -0.040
